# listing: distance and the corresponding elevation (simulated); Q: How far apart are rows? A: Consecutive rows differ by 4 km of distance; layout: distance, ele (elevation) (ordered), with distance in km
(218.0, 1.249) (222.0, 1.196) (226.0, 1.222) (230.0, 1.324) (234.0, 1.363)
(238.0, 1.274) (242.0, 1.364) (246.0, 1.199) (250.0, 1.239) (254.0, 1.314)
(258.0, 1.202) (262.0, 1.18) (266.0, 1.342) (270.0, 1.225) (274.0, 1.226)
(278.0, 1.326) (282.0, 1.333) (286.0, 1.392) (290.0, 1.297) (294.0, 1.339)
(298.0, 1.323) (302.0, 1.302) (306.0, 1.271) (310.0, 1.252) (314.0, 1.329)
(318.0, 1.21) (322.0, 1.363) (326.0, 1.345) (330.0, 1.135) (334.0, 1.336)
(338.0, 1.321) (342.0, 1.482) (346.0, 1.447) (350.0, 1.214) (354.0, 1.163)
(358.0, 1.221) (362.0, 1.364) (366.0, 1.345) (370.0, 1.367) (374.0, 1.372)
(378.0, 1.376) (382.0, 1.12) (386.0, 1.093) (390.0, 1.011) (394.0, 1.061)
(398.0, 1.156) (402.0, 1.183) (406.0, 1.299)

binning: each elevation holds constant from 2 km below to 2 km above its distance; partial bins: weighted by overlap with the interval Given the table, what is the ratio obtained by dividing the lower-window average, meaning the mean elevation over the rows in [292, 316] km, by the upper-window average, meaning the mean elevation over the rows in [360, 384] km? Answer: 0.98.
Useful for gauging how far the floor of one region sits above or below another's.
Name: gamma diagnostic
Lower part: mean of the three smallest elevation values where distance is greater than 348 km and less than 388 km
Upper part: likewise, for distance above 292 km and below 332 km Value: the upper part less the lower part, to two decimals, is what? 0.07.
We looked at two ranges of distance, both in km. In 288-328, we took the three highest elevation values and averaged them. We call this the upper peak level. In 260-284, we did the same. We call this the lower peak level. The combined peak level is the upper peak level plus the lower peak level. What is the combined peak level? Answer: 2.68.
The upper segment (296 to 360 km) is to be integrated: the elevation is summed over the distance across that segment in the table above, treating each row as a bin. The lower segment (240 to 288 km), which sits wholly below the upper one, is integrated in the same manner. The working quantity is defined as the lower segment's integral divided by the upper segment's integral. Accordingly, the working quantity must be 0.74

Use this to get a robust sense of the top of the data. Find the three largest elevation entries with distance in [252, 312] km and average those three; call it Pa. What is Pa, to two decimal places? 1.36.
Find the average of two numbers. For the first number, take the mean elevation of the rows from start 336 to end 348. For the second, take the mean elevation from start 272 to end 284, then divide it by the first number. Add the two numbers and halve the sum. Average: 1.17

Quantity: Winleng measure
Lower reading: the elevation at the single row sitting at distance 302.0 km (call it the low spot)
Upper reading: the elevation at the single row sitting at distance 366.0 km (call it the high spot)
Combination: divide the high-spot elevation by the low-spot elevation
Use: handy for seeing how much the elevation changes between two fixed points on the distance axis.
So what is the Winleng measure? 1.03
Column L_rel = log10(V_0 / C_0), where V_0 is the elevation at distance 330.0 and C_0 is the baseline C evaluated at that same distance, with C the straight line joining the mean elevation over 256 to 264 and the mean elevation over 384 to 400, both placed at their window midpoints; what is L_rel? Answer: 0.00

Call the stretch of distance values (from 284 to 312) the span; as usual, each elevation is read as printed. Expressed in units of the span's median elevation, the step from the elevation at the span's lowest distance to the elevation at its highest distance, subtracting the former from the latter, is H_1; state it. -0.11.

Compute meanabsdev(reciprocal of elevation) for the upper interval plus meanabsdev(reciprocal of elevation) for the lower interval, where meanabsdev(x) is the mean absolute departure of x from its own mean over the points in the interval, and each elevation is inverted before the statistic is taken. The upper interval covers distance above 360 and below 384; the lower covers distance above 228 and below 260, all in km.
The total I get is 0.079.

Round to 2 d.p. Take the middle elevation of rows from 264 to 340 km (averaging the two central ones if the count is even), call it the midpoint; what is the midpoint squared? 1.75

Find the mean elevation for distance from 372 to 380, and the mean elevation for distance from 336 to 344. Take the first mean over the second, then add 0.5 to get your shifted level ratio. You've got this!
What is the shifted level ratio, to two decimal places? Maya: 1.48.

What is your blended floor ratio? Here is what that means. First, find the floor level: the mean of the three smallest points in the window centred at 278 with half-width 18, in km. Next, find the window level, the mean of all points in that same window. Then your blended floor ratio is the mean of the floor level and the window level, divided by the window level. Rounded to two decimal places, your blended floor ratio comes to 0.97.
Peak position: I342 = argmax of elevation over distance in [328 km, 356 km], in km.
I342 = 342.0 km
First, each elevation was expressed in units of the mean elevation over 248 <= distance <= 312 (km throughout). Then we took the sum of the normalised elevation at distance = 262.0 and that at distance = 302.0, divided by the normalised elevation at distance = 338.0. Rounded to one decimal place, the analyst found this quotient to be 1.9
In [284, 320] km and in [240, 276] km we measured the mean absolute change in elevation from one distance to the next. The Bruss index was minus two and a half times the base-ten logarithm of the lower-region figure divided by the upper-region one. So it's -0.5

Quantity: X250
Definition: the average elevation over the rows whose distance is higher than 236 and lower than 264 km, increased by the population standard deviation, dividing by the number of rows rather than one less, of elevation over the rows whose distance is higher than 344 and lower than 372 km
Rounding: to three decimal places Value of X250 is 1.349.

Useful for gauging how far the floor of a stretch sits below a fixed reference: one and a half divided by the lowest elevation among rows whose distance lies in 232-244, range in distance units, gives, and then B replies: 1.18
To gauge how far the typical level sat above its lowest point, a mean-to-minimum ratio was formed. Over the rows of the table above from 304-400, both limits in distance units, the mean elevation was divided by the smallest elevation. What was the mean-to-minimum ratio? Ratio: 1.25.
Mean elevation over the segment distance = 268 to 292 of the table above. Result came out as 1.30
